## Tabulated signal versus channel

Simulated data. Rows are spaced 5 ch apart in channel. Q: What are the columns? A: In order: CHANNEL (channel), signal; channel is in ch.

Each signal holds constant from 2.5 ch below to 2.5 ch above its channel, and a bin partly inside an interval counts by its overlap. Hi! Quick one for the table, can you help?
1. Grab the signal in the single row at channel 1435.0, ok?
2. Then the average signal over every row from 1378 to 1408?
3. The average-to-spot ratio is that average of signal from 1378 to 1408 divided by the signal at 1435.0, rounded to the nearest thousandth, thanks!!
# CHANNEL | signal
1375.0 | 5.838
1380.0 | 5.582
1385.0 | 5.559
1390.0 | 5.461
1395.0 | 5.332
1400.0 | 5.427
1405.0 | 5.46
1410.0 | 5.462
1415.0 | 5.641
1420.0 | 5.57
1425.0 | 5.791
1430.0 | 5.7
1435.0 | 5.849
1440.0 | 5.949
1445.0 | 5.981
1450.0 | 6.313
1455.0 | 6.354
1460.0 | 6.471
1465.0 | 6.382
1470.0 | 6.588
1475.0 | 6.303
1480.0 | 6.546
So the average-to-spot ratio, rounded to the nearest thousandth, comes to 0.935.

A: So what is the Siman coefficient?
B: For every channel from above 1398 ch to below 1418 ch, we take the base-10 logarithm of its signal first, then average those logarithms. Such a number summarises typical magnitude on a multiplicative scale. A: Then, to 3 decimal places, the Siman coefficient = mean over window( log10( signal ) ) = 0.740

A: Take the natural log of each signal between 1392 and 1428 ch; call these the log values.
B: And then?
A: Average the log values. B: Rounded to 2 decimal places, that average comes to 1.71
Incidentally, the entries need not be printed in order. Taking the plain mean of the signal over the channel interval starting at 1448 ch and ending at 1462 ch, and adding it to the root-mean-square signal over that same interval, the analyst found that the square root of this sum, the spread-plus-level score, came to 3.57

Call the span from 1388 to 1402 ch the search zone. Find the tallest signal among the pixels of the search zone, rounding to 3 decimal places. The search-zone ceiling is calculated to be 5.461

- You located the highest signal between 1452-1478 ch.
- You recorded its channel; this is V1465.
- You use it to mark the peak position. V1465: 1470.0 ch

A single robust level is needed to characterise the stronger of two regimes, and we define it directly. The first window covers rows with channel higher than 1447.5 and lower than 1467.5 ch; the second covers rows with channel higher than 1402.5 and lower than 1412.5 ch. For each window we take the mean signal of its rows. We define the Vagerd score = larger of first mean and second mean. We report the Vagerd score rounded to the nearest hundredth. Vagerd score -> 6.38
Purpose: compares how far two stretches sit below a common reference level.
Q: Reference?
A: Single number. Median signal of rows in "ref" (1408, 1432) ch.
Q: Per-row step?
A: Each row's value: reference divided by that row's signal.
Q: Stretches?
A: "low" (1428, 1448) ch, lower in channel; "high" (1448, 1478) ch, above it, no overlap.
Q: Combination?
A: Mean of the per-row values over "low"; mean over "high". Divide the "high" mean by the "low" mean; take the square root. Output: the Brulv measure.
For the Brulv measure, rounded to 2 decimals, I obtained 0.96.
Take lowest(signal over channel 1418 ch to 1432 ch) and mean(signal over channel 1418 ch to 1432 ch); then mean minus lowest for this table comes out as 0.12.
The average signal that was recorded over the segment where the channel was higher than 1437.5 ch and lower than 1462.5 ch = 6.2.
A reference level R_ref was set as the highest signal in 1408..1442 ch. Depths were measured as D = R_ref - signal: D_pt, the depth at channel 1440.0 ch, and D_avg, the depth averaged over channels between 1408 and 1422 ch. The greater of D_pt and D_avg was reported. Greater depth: 0.39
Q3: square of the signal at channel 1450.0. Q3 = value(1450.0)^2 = 39.9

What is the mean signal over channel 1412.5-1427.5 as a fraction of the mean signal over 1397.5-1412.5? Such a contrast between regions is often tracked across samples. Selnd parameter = 1.04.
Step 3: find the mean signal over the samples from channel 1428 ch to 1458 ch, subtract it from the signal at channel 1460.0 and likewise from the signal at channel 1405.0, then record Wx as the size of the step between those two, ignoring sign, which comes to 1.0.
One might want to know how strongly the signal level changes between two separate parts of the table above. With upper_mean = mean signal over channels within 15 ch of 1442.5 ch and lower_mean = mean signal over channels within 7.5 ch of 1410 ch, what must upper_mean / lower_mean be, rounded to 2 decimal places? 1.09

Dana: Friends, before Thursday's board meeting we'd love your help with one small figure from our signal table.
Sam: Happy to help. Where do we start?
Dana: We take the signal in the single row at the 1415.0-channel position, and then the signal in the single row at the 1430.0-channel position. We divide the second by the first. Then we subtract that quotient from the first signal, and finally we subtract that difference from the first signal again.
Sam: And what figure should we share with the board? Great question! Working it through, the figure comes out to 1.01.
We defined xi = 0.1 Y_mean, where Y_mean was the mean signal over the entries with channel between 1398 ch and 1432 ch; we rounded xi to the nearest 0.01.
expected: 0.56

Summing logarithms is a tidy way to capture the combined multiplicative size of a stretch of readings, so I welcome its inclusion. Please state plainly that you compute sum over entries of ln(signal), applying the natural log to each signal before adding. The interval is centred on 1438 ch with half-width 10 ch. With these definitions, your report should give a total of 7.1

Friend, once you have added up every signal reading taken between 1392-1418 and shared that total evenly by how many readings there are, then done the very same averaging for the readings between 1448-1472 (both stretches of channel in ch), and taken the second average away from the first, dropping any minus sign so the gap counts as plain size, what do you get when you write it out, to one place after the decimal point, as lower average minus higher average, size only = 1.0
